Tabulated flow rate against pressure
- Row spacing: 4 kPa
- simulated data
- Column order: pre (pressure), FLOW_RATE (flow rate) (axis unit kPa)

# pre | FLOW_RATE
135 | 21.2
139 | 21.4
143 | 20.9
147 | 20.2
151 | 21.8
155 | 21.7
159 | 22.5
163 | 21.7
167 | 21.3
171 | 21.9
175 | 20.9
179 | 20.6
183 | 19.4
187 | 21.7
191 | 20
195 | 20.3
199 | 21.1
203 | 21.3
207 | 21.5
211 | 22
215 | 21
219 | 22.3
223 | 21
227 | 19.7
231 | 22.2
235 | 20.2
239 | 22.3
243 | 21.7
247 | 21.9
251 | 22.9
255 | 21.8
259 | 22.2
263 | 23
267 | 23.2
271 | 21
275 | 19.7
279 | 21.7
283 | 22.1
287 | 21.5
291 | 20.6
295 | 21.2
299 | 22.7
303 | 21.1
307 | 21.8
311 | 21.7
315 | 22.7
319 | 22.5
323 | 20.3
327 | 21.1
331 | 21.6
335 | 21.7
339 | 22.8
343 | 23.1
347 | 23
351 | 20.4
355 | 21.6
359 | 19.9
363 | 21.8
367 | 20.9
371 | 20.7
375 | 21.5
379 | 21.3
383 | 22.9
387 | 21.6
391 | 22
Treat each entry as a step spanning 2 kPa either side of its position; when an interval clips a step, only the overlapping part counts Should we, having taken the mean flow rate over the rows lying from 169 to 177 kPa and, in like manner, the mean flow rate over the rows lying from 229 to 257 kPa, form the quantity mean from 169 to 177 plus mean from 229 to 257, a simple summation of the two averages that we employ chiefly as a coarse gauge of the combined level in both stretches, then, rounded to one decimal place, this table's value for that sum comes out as 43.3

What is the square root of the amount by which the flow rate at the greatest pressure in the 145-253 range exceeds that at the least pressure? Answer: 1.64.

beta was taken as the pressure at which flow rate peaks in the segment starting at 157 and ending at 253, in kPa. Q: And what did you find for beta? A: 251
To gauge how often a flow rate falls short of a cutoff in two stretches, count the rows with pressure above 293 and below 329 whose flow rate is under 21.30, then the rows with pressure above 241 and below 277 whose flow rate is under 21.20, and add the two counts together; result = 6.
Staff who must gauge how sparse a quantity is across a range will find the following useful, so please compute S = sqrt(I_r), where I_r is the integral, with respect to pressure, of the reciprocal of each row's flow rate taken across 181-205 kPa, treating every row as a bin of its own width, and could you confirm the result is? 1.08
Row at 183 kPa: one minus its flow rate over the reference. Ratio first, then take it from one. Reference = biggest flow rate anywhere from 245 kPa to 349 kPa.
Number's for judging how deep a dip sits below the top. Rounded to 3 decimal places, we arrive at 0.164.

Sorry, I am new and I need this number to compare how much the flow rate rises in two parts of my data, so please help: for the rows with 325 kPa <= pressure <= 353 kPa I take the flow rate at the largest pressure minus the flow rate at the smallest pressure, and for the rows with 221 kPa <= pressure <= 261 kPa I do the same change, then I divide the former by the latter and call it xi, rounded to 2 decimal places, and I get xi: -0.58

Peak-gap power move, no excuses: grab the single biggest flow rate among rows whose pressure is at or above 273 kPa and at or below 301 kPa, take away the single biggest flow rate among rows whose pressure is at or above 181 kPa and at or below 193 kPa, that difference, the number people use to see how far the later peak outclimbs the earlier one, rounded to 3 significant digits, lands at 1.00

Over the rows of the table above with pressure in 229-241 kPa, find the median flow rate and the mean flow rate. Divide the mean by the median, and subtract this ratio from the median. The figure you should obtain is 21.2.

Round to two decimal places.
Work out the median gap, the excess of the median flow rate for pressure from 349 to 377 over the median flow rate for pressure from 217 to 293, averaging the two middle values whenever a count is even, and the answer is -0.90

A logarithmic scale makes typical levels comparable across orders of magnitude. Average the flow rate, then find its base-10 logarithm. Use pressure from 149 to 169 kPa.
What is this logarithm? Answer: 1.34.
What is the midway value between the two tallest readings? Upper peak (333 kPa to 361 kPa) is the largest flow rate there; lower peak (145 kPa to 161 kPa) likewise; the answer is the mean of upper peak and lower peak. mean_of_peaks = 22.8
